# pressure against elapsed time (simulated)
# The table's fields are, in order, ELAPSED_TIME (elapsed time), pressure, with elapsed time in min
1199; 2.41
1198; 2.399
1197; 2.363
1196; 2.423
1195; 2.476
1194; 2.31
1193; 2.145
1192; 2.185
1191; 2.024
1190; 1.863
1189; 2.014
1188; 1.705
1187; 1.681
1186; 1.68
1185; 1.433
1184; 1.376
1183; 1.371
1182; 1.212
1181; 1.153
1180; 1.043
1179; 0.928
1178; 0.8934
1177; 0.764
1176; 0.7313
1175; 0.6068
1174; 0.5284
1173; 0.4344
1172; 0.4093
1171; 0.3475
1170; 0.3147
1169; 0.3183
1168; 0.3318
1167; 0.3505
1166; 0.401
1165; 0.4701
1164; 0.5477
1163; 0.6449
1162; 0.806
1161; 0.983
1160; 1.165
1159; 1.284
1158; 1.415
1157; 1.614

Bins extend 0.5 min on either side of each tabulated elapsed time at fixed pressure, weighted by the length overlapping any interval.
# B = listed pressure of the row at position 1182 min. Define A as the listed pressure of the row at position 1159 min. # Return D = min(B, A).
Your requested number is 1.2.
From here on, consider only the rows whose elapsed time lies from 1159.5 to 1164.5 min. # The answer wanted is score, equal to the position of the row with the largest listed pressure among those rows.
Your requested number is 1160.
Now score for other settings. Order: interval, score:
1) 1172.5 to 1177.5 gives 1177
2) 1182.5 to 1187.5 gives 1187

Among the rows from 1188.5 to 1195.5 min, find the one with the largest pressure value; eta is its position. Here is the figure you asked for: 1195 min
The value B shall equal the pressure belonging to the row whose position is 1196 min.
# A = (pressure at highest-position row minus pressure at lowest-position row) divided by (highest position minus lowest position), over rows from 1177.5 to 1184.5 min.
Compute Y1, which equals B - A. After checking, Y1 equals 2.3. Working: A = 0.080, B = 2.423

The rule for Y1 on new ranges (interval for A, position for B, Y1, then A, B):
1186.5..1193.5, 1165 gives 0.4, 0.077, 0.4701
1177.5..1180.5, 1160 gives 1.1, 0.075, 1.165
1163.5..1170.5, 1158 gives 1.5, -0.039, 1.415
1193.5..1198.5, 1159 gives 1.3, 0.022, 1.284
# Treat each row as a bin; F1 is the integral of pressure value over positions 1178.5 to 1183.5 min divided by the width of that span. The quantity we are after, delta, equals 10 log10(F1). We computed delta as 1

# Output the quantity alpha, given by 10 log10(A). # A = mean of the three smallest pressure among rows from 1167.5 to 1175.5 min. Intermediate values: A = 0.3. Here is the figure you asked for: -5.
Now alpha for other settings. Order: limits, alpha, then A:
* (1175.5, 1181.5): -1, 0.8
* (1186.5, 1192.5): 2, 1.7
